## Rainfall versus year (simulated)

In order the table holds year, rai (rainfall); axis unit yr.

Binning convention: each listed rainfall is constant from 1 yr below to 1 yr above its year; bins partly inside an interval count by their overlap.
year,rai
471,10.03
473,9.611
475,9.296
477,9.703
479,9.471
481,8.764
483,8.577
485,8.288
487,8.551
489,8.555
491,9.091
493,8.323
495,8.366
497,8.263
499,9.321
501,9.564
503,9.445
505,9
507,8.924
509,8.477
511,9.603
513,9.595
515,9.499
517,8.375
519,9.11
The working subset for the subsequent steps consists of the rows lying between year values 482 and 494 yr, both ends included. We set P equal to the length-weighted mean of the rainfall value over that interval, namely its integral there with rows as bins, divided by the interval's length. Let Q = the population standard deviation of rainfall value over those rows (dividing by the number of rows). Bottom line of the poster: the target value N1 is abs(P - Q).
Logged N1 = 8.30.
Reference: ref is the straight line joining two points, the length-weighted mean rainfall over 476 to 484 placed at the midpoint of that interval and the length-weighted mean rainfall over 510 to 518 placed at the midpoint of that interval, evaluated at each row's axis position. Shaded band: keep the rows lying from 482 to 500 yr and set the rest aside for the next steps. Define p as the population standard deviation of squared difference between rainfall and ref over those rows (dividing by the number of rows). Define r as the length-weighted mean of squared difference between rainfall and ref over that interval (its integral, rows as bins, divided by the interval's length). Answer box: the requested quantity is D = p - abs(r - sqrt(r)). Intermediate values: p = 0.301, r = 0.46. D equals 0.08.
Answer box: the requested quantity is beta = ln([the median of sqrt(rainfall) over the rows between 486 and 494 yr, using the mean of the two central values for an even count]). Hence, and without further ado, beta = 1.07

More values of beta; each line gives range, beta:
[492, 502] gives 1.06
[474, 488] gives 1.09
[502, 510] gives 1.10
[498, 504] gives 1.12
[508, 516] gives 1.13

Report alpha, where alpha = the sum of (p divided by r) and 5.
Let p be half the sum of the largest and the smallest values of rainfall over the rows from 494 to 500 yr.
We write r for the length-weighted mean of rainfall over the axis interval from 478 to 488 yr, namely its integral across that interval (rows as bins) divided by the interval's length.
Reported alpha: 6.01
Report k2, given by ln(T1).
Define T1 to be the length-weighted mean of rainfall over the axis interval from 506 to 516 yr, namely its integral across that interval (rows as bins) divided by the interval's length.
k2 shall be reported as 2.22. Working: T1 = 9.2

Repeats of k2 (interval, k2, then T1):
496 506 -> 2.21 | 9.1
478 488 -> 2.17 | 8.7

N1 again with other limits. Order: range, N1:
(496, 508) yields 8.65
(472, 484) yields 8.81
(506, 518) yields 8.56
